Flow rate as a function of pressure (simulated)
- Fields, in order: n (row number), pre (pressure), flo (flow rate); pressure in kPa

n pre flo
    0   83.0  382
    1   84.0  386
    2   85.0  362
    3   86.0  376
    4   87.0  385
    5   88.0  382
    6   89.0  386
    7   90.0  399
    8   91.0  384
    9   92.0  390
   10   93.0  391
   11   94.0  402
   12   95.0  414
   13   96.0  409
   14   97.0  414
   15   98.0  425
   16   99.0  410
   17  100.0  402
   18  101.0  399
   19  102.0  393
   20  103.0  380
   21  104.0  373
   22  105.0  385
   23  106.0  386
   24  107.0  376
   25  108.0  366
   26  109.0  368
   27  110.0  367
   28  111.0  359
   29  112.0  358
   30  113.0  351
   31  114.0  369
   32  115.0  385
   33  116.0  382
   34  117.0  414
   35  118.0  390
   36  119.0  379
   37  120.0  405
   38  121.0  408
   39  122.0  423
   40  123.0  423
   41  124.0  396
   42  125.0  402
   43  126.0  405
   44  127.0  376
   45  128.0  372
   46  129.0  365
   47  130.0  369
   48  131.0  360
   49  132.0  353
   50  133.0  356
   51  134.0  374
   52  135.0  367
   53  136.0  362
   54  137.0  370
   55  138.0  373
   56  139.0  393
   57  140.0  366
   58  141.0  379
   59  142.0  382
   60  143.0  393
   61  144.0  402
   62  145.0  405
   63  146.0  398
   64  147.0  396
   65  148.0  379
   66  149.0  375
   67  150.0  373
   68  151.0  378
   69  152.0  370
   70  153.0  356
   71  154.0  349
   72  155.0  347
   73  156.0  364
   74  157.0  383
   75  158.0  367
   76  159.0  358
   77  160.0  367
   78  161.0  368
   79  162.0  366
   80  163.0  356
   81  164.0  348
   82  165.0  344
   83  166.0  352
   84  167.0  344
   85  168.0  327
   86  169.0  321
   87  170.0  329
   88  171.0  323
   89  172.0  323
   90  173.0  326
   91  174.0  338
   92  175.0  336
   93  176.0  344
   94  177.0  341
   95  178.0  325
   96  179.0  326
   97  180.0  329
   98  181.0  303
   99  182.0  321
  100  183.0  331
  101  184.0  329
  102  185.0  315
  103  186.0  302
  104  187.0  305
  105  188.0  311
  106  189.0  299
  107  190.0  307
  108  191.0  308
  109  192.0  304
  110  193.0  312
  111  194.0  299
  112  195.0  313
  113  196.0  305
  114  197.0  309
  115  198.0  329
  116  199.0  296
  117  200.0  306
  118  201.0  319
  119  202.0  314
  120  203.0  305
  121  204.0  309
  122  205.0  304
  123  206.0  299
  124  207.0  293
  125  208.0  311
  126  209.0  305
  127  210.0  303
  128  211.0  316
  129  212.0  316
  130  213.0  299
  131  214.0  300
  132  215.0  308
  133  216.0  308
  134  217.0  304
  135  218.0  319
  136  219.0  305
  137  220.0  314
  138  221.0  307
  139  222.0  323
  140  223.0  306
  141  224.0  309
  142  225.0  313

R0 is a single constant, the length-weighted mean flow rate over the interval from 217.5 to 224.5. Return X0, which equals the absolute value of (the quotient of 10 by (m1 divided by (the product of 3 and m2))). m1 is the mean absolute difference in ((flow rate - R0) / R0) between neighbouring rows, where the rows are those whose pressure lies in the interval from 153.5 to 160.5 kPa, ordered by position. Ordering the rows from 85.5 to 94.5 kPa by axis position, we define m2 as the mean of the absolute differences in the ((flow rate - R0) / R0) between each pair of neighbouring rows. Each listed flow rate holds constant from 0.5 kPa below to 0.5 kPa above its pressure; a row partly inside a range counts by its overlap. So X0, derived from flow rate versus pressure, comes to 19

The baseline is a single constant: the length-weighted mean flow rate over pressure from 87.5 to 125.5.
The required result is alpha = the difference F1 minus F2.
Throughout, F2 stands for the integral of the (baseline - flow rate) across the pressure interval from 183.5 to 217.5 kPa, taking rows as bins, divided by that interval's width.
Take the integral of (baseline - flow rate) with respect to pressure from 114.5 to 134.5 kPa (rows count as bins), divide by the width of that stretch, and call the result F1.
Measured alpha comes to -79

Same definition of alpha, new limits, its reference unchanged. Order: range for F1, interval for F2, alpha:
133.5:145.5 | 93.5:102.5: 27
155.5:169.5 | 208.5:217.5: -48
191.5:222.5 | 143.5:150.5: 82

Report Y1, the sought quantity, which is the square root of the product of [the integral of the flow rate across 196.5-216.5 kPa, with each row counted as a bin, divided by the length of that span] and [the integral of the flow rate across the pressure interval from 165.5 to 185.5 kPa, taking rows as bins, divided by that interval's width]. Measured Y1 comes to 318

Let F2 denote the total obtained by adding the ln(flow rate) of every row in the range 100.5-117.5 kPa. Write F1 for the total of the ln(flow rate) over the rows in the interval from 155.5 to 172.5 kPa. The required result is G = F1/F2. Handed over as 0.99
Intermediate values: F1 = 100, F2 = 100.8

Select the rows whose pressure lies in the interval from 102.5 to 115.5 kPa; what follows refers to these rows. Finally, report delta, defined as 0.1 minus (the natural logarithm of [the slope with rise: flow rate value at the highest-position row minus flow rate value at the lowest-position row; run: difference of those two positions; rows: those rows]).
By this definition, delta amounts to 1.0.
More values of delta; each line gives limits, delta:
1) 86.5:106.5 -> 3.0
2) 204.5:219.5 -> 2.7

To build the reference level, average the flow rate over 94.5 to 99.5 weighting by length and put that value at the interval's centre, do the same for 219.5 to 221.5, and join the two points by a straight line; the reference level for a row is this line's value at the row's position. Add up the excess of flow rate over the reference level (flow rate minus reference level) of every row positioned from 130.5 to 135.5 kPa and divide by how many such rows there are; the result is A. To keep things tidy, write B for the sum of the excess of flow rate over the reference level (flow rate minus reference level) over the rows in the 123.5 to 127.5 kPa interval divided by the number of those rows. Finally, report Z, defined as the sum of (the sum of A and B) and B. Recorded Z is -13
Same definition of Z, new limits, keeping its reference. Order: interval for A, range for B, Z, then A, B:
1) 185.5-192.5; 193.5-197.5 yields -82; -32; -25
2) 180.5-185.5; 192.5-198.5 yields -63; -22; -20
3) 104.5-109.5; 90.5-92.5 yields -94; -30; -32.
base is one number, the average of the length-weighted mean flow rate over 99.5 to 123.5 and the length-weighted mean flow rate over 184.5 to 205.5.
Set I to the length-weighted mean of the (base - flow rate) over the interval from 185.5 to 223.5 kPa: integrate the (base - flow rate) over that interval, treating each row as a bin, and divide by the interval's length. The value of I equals 39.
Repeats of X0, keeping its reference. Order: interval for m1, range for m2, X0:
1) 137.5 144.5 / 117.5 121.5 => 29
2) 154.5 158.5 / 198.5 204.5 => 14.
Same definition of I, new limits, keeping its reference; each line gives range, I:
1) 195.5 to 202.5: 35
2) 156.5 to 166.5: -14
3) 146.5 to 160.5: -22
